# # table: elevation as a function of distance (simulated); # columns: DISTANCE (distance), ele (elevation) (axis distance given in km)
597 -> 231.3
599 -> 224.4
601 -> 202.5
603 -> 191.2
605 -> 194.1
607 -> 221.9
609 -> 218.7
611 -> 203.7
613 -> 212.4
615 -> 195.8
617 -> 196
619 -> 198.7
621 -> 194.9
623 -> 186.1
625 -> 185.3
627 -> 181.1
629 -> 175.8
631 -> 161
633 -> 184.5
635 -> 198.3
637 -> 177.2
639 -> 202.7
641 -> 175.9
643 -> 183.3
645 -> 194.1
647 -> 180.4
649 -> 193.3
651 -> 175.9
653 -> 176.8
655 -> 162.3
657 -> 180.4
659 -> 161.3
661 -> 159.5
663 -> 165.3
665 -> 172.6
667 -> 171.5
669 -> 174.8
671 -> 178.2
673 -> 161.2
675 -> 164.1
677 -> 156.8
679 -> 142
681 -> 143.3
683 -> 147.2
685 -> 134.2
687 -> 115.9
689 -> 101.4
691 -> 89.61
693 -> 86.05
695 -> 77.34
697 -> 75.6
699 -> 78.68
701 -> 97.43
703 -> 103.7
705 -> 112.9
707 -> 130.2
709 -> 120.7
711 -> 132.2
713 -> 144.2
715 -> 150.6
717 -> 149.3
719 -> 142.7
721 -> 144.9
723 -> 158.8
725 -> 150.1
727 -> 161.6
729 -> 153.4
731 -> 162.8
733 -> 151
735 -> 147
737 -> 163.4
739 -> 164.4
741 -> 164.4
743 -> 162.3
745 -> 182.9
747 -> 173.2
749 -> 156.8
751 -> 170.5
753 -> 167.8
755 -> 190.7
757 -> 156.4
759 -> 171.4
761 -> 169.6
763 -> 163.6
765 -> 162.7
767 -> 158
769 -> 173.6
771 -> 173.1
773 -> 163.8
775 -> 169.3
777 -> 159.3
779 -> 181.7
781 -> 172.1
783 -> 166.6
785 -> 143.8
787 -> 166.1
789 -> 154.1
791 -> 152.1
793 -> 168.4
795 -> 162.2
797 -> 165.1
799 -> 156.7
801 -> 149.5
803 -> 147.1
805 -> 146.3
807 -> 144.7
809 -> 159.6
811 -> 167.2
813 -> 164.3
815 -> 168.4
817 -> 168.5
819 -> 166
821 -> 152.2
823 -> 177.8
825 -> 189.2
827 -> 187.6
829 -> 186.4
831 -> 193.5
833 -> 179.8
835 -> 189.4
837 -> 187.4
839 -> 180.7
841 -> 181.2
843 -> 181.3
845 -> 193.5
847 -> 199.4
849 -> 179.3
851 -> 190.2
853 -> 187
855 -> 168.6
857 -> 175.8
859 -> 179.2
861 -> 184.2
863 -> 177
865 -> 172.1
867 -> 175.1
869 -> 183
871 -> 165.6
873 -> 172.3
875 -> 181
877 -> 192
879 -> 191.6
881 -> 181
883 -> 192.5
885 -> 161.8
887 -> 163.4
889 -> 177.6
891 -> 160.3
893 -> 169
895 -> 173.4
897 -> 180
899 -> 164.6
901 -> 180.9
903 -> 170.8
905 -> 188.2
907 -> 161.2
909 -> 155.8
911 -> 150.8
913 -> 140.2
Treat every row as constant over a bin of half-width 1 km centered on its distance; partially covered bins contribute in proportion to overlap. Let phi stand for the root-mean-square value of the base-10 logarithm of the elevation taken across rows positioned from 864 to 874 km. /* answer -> 2.239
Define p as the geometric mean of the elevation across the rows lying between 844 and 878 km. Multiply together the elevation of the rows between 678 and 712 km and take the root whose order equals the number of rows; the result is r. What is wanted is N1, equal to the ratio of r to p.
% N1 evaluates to 0.60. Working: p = 181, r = 108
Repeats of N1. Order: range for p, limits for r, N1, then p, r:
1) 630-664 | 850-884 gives 1.01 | 178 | 180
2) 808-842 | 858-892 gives 1.00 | 176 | 177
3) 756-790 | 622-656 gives 1.10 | 165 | 182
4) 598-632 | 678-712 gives 0.55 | 196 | 108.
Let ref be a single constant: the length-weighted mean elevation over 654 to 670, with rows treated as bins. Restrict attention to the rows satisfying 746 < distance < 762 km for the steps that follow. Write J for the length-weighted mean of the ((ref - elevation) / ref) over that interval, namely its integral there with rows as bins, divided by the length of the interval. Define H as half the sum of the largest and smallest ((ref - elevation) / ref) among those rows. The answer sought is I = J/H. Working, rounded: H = -0.03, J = -0.01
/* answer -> 0.2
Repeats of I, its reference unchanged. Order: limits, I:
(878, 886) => 1.5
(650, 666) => 0.5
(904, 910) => 0.0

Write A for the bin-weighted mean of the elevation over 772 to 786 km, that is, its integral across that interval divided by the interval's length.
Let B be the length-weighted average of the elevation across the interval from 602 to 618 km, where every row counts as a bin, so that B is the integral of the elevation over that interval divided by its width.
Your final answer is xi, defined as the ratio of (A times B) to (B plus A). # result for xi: 91.3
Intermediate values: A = 165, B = 204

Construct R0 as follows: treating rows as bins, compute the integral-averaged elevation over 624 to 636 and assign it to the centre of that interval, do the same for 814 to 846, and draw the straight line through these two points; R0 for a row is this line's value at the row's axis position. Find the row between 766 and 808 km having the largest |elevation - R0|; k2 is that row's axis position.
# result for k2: 785 km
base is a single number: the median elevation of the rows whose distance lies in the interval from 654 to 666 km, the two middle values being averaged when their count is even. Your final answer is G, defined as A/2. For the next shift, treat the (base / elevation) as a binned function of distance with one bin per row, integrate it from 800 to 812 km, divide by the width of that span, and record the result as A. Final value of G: 0.54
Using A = 1.08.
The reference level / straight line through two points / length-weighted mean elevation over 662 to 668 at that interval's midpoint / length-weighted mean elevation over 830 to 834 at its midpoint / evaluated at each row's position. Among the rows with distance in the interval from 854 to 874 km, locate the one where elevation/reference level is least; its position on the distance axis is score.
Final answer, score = 871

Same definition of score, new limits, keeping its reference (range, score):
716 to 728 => 719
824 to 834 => 833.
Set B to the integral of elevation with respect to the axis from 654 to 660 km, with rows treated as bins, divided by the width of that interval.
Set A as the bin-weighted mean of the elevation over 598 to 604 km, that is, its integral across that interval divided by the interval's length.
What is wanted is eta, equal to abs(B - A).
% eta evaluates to 38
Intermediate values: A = 206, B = 168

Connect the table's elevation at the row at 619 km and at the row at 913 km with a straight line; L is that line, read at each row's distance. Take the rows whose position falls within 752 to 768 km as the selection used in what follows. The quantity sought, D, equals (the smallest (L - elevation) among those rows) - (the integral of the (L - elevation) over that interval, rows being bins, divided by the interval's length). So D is -22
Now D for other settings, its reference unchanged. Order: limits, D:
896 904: -7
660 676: -10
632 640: -13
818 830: -13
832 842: -5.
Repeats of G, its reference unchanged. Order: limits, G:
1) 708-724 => 0.58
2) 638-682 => 0.48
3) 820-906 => 0.46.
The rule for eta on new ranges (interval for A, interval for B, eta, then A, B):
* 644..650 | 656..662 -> 22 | 189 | 167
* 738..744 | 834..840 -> 22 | 164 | 186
